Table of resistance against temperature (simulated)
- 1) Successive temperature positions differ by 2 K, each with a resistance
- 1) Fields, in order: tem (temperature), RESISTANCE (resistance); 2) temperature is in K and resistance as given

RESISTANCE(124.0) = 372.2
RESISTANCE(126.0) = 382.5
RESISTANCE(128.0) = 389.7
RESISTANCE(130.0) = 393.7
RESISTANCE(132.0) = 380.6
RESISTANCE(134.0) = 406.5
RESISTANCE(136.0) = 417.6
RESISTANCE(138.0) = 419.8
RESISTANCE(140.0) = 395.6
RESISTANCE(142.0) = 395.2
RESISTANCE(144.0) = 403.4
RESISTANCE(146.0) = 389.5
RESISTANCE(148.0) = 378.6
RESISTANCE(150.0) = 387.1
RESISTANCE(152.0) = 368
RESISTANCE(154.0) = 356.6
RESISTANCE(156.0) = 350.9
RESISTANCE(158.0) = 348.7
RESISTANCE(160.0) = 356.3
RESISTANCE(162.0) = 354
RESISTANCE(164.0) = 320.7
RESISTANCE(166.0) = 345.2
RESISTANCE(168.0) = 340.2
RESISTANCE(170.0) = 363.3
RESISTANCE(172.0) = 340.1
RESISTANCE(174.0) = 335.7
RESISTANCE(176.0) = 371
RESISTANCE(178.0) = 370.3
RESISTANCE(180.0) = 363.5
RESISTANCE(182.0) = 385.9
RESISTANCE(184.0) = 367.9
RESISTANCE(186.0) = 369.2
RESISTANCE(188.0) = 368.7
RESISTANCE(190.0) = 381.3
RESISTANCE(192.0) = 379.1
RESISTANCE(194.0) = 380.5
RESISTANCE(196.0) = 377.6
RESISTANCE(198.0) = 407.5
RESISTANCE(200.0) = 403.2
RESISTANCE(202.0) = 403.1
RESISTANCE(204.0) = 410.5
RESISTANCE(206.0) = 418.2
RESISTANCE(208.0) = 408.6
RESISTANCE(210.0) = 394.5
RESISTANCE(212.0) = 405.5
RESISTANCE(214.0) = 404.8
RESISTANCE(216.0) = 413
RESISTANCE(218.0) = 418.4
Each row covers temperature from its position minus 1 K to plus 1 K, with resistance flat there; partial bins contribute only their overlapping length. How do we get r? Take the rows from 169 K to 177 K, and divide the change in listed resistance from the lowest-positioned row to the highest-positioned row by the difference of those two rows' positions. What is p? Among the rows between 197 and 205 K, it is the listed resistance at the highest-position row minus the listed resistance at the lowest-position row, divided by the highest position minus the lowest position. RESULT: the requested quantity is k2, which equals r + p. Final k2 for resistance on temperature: 2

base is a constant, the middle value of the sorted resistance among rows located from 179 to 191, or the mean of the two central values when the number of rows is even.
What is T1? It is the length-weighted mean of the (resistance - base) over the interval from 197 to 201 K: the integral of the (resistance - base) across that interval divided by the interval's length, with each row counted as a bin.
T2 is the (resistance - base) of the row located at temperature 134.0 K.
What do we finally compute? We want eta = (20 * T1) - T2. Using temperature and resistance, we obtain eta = 690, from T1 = 36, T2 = 38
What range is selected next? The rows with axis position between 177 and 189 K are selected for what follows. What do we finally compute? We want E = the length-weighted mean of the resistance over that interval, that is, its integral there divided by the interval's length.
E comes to 371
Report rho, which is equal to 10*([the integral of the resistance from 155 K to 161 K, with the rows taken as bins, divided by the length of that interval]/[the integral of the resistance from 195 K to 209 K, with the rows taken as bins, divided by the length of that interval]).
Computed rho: 8.7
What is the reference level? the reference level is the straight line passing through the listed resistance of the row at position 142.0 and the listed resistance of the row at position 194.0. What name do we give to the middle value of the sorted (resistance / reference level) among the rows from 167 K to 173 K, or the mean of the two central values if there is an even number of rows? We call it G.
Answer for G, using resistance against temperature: 0.879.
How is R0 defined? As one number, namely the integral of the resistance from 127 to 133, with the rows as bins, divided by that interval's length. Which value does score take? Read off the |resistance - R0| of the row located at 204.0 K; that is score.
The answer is 22.5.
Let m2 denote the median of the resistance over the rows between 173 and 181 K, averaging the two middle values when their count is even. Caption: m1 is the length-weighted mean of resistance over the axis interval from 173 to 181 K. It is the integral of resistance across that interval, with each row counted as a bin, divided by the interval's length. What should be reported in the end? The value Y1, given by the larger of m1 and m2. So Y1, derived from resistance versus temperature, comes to 367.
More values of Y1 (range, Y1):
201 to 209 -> 410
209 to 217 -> 405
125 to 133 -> 387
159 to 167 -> 350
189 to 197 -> 380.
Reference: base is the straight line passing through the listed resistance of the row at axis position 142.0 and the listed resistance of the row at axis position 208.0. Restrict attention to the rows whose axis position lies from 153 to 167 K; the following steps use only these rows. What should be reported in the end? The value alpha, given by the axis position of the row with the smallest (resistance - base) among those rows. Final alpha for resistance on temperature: 164.0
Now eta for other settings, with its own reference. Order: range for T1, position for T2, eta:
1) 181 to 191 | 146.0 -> 92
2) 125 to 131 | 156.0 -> 412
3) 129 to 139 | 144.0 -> 659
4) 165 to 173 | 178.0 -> -436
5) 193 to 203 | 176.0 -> 507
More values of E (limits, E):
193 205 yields 397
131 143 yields 403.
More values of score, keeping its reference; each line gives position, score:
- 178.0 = 17.7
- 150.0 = 0.9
